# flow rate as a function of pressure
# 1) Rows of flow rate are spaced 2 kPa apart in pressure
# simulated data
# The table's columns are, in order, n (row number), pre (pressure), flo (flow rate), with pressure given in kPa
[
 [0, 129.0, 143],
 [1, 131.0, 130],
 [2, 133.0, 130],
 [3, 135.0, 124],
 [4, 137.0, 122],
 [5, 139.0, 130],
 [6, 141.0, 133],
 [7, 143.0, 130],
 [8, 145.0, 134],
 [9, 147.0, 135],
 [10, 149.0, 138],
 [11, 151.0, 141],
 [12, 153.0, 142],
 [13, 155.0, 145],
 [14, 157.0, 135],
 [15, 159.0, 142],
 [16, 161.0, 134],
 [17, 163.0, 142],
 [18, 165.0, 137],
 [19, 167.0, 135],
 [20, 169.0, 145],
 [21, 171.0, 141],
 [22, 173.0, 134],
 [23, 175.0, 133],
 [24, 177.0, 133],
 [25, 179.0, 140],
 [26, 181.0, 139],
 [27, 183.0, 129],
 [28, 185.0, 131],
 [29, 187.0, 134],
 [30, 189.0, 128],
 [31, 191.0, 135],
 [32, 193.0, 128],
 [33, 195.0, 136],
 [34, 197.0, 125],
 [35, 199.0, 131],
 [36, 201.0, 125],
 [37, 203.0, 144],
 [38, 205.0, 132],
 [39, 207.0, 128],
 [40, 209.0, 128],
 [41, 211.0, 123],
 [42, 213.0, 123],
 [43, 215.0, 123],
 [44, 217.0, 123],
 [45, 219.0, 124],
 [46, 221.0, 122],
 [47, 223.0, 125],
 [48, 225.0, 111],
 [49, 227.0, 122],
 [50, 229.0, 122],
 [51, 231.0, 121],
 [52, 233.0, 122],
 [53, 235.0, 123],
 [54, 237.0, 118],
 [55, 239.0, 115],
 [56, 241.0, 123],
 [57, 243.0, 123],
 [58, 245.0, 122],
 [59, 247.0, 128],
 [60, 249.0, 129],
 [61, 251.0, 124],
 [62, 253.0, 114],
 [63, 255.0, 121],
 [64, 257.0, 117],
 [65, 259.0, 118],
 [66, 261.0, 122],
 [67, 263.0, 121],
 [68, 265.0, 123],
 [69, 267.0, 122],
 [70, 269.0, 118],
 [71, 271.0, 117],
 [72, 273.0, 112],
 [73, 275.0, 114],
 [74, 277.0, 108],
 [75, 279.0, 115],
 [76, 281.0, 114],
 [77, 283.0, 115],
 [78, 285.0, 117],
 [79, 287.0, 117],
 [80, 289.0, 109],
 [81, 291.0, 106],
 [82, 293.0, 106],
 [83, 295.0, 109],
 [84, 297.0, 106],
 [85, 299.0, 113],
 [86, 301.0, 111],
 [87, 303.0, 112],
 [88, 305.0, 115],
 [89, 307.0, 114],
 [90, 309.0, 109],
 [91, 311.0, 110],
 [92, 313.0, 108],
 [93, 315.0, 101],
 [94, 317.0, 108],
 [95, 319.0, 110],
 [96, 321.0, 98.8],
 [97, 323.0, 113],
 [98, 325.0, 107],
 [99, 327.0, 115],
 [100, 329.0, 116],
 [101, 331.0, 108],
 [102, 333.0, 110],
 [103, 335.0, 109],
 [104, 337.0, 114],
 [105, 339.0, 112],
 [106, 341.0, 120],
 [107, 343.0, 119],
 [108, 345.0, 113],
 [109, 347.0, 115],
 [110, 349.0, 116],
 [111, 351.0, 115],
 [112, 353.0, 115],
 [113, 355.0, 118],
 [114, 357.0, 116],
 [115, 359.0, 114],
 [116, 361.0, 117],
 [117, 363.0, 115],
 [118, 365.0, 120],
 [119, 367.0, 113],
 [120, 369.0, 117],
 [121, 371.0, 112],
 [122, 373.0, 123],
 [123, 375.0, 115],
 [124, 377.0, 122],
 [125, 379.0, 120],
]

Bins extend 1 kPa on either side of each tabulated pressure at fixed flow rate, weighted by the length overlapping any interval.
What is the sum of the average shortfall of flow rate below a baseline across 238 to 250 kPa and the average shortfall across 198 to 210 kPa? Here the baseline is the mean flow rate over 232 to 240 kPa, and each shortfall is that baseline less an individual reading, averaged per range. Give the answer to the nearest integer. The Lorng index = -16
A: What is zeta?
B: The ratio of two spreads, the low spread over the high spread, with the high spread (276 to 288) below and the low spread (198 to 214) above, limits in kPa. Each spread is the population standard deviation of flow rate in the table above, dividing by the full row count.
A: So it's 2.1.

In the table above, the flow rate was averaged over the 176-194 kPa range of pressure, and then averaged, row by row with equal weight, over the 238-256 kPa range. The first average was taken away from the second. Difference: -11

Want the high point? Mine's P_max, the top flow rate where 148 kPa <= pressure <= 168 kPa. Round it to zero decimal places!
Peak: 145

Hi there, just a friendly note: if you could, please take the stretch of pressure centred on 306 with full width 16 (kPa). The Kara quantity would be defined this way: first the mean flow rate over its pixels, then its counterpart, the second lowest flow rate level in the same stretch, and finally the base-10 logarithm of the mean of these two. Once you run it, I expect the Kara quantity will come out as 2.042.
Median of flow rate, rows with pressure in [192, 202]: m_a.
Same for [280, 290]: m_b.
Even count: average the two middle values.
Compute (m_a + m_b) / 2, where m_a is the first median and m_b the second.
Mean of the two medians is 121.5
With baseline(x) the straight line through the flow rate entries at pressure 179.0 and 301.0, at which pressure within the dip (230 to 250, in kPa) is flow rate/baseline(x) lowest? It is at 239.0 kPa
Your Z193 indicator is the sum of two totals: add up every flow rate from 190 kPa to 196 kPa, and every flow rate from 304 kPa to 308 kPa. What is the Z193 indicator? 628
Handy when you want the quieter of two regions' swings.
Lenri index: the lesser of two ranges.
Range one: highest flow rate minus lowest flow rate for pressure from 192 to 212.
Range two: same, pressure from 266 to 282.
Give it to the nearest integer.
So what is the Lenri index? 14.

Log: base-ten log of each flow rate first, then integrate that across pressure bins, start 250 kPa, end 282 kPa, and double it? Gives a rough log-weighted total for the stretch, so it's 132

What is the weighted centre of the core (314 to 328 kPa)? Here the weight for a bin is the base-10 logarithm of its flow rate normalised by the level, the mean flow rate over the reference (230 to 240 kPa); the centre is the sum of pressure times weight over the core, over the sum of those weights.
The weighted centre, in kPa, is 320.0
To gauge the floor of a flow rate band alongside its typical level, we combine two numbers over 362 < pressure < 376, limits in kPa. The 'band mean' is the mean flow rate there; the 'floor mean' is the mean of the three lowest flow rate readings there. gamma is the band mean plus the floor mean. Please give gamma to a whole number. 230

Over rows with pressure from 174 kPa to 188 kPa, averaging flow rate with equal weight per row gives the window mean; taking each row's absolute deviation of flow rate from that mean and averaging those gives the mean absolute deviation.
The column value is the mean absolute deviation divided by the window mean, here 0.023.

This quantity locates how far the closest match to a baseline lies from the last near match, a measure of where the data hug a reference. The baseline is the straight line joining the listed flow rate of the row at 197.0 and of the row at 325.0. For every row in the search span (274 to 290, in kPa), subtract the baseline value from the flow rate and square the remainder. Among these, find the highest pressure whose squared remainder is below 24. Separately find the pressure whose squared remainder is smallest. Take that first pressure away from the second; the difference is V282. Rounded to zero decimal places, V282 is -14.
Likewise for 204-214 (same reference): -2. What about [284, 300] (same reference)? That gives -4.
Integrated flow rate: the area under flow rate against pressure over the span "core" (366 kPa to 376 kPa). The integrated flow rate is 1160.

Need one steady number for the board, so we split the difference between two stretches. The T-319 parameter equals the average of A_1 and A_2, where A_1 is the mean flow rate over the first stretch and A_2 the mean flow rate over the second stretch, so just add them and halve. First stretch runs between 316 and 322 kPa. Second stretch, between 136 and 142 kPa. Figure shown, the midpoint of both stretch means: 117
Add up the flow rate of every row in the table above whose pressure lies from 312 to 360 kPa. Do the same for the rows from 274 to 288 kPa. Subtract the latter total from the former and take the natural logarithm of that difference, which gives 7.5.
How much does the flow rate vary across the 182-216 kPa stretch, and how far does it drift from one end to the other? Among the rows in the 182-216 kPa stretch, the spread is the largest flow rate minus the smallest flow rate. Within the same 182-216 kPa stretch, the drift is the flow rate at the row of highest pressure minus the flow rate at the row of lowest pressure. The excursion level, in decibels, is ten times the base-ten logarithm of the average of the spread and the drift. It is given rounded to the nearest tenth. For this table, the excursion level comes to 8.8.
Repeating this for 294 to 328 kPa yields 10.5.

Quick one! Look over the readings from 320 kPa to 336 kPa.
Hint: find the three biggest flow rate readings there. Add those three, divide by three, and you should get 115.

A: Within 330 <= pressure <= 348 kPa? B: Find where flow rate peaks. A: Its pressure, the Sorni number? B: 341.0 kPa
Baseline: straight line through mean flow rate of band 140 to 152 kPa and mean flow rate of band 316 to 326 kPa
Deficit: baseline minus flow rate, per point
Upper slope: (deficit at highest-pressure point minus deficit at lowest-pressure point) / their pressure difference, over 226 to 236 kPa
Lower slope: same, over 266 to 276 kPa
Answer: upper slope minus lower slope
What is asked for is -1.1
